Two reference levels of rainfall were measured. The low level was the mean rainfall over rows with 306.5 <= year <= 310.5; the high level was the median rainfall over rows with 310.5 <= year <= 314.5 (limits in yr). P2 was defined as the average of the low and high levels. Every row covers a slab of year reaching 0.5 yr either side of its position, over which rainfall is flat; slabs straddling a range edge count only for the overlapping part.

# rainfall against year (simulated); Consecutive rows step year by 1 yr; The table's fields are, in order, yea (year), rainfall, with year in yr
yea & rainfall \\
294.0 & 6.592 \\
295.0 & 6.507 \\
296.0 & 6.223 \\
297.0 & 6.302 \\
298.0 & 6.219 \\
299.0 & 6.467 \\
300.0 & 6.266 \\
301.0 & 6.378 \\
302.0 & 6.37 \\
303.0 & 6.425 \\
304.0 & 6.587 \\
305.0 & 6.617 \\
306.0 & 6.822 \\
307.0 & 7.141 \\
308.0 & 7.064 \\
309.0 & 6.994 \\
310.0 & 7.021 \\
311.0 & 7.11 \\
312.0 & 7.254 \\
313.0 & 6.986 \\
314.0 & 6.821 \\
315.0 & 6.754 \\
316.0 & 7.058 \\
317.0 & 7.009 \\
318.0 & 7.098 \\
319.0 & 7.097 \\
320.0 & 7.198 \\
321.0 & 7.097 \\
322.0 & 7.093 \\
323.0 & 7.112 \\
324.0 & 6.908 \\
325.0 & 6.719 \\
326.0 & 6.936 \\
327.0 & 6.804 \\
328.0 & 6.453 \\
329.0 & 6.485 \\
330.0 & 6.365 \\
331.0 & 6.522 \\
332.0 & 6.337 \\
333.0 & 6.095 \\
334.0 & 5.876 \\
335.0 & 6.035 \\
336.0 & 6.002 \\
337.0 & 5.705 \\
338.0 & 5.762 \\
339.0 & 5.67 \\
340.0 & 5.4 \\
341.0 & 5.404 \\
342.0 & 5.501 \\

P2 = 7.05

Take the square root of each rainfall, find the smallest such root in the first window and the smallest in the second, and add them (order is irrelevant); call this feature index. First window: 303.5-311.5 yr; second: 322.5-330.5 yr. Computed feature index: 5.09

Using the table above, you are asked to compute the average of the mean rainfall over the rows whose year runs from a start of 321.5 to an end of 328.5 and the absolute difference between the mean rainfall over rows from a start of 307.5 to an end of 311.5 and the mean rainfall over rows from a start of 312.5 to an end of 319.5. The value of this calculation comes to 3.47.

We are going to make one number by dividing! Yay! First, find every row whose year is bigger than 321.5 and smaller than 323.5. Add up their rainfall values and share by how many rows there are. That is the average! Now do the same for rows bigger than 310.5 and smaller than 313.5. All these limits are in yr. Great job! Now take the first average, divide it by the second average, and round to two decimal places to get 1.00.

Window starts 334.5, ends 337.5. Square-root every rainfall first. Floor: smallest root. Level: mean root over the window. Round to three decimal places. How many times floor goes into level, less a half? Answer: 0.518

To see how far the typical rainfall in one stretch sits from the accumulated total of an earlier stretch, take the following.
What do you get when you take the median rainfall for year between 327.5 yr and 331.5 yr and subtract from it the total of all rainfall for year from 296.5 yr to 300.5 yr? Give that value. -18.8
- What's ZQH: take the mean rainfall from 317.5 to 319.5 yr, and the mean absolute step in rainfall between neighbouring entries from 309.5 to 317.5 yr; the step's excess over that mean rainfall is -6.9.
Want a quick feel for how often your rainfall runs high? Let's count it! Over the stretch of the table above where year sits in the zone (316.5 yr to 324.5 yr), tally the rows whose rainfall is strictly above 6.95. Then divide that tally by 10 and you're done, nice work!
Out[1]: 0.70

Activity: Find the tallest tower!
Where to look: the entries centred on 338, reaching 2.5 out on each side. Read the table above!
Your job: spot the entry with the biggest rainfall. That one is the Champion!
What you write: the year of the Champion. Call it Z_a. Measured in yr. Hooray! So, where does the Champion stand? 336.0 yr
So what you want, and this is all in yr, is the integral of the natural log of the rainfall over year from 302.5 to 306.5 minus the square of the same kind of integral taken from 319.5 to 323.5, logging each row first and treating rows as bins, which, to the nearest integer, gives -54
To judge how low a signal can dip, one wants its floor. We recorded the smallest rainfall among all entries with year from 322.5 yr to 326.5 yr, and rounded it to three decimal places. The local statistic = 6.719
